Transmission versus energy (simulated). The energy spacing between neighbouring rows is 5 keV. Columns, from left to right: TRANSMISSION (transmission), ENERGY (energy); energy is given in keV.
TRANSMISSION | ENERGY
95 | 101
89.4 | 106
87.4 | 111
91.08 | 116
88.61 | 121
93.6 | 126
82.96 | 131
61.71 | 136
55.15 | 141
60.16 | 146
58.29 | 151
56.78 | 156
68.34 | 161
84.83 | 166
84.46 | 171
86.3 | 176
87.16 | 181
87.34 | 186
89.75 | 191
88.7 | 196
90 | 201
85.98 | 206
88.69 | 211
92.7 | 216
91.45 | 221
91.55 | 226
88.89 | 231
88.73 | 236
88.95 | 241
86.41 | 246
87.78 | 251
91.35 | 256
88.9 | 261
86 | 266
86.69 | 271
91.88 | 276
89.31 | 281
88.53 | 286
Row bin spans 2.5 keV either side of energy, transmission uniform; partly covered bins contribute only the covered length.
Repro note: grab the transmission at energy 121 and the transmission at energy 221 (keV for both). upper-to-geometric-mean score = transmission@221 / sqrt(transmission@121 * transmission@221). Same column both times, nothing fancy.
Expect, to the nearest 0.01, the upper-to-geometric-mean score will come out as 1.02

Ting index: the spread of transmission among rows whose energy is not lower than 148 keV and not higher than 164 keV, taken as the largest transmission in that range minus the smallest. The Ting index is 12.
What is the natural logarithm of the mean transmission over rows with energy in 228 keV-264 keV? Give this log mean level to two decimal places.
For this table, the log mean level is 4.49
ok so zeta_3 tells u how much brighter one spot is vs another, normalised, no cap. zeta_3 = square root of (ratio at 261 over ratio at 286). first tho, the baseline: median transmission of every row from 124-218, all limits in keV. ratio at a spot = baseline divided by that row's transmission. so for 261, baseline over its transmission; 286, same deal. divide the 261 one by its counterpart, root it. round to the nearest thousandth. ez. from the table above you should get 0.998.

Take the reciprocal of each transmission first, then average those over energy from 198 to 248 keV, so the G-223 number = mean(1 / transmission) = 0.0112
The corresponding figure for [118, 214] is 0.0131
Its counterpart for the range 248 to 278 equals 0.0113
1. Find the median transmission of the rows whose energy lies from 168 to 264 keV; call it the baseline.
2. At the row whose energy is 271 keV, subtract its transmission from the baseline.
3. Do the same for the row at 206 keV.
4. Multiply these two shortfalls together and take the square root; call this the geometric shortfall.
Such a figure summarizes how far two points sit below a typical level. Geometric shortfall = 2.4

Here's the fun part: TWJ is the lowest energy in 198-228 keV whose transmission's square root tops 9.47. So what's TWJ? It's 201 keV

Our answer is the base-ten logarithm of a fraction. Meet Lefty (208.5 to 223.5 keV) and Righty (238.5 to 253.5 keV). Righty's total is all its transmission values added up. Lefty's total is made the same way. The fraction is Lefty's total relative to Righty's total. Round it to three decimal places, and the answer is 0.016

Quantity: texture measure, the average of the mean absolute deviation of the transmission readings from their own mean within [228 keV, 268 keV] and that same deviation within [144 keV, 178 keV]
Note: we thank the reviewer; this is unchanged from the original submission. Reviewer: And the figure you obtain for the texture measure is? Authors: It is 6.6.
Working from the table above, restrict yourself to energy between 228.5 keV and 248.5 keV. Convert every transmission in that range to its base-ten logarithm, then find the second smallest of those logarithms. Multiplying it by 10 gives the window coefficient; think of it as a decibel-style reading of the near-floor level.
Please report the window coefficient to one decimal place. 19.5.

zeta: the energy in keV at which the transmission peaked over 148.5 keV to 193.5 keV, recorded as 191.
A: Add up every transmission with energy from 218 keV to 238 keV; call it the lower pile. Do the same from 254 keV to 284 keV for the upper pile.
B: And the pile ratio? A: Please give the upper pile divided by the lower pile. 1.5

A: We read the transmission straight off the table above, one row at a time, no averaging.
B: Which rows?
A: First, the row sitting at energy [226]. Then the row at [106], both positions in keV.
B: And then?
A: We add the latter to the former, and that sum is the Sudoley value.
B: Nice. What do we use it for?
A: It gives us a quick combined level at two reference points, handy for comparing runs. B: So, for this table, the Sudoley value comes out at 181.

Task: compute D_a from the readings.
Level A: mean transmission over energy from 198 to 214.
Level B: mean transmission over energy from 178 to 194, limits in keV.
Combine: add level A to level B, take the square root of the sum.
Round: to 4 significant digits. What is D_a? 13.28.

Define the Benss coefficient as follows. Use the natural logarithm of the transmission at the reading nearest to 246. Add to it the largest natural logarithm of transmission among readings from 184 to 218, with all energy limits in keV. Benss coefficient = 8.99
